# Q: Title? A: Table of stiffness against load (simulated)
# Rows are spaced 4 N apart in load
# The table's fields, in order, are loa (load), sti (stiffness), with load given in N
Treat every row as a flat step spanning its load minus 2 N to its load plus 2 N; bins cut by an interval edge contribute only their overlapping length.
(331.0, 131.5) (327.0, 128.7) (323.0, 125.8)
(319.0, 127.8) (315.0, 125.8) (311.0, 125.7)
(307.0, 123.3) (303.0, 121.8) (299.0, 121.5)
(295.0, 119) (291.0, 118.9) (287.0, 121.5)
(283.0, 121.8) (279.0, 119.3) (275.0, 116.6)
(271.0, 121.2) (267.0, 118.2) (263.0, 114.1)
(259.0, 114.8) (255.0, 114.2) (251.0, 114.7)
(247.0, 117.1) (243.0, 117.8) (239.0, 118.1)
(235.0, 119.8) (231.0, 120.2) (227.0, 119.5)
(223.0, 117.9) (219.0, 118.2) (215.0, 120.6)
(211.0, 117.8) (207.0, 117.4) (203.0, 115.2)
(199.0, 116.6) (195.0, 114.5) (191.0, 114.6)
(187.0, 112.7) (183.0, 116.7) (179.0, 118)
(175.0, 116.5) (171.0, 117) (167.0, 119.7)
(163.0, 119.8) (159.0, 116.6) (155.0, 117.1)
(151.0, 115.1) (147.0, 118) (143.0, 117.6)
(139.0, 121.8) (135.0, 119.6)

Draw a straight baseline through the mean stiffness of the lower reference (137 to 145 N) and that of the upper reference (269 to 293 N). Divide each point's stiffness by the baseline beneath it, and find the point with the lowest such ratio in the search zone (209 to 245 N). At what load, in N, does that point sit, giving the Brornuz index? 243.0 N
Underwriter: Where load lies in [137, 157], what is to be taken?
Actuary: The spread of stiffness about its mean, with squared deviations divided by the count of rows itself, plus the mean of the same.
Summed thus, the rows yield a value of 120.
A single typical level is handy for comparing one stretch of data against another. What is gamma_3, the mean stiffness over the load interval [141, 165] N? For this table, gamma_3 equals 117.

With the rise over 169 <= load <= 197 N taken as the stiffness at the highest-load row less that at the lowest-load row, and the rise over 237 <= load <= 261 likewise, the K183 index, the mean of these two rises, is -2.9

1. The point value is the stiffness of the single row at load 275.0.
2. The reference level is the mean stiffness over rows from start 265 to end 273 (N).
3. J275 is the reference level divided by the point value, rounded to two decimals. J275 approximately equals 1.03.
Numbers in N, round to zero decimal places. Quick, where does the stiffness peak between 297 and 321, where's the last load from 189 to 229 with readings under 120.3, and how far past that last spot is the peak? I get 92 N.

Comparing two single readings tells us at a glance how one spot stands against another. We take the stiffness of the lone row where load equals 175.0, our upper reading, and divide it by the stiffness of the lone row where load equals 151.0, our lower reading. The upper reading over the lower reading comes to 1.01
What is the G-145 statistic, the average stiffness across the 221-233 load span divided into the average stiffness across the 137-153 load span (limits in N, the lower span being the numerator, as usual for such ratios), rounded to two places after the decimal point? 0.99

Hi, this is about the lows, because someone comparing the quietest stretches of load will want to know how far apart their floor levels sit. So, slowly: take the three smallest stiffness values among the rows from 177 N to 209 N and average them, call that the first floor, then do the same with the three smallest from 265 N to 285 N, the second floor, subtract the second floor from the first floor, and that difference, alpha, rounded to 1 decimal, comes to -4.1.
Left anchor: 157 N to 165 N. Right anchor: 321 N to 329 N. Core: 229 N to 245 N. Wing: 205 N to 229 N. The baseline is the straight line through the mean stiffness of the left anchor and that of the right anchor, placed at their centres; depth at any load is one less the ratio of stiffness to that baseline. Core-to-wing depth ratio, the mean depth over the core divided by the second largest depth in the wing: 1.0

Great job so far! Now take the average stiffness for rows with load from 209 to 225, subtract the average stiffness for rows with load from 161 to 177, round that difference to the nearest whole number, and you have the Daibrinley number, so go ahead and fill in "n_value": 0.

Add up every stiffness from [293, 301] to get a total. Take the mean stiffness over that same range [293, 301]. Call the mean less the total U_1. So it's -120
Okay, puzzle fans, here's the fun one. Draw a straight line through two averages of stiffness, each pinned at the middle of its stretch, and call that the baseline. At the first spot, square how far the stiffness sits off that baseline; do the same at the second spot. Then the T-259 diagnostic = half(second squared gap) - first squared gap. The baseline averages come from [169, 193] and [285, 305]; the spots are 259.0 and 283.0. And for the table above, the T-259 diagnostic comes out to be -17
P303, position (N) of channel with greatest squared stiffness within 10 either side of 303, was 311.0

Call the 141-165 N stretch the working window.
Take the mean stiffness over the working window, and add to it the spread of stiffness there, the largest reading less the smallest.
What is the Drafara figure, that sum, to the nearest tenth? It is 122.1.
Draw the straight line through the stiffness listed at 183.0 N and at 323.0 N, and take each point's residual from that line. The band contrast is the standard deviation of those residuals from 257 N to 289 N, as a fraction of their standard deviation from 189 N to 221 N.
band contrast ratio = 1.6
